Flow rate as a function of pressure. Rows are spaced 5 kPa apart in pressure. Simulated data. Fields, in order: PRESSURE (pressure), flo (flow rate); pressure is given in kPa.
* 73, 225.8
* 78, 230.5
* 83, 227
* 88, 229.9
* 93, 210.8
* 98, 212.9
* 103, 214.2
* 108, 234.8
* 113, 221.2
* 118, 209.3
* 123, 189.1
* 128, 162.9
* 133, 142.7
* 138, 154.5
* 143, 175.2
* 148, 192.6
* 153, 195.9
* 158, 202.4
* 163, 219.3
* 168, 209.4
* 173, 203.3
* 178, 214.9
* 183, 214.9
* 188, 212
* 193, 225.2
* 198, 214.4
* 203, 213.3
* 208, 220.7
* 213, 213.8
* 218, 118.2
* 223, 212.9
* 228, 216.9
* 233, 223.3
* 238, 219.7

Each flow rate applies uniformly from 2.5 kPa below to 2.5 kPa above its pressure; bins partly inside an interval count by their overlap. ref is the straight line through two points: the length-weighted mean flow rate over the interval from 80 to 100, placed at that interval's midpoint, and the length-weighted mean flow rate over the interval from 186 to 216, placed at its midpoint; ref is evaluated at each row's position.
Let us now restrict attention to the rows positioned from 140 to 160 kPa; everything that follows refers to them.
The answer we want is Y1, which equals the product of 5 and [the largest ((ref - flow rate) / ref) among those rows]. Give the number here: 1.0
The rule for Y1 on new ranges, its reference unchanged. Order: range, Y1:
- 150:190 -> 0.5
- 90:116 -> 0.2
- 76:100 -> 0.2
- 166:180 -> 0.3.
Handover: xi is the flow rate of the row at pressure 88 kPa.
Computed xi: 229.9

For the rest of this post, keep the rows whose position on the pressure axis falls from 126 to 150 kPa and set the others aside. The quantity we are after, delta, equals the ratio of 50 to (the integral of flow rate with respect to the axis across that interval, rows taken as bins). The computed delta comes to 0.0126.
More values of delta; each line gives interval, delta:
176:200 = 0.0096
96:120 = 0.0095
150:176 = 0.0093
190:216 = 0.0089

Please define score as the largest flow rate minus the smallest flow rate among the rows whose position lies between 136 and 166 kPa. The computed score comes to 65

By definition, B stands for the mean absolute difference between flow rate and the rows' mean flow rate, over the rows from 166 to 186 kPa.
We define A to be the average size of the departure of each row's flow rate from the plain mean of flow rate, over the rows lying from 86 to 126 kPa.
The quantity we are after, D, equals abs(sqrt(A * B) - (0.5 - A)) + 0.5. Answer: 16.6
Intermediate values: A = 10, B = 4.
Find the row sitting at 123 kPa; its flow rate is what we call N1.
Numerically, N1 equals 189.1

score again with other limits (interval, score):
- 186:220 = 107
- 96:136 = 92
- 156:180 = 17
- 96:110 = 22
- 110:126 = 32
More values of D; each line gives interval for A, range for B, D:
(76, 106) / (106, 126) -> 19.1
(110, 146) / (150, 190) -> 35.6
